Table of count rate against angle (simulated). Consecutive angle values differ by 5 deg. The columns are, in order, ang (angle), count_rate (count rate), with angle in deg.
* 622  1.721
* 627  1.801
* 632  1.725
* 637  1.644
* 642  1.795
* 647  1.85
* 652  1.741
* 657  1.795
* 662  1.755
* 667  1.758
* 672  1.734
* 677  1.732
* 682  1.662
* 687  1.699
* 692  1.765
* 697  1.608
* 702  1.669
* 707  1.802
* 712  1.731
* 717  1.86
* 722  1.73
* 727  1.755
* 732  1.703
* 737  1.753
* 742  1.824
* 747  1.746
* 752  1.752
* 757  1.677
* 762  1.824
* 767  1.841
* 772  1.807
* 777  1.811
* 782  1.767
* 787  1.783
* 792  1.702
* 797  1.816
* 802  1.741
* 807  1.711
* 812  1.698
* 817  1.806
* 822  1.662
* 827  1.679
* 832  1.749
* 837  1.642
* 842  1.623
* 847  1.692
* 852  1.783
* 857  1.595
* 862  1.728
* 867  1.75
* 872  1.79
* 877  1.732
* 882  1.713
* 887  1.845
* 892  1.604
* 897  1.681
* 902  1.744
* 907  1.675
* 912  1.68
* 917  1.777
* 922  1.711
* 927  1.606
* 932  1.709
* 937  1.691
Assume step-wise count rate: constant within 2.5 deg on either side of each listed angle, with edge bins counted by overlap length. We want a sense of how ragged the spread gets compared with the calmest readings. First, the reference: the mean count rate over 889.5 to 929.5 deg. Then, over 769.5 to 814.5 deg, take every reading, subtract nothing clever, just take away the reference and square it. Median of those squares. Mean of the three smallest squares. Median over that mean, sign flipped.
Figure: -17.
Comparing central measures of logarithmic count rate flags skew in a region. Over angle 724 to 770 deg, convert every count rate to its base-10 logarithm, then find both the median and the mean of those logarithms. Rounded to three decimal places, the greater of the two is 0.246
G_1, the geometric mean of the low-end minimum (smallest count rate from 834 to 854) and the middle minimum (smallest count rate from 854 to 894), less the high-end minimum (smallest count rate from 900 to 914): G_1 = -0.07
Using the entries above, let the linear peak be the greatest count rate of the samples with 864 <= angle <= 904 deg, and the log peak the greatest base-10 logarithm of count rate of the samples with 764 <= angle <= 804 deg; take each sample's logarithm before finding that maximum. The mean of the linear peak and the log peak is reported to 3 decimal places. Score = 1.055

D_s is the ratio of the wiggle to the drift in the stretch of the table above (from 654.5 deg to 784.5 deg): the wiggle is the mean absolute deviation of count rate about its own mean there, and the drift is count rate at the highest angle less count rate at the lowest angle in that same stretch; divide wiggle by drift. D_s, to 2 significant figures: -1.6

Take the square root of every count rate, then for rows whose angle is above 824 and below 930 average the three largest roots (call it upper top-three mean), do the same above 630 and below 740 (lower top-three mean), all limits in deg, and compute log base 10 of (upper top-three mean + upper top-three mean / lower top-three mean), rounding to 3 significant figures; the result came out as 0.368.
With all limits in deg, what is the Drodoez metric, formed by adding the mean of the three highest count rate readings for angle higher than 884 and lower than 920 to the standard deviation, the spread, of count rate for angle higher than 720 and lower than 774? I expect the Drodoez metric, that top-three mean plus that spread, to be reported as 1.84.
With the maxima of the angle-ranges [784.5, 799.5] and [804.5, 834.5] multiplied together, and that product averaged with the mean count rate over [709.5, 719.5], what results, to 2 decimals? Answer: 2.54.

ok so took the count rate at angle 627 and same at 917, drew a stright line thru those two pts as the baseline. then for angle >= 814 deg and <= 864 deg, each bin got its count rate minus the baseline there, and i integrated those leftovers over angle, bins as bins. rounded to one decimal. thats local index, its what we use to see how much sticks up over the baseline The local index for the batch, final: -4.4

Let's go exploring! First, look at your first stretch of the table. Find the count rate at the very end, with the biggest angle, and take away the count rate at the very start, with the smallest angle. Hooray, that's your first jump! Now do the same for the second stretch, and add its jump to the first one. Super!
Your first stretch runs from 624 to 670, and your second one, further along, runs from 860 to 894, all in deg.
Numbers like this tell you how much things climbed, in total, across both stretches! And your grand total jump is -0.17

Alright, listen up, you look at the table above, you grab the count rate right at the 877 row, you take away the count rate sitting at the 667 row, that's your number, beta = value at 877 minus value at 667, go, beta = -0.026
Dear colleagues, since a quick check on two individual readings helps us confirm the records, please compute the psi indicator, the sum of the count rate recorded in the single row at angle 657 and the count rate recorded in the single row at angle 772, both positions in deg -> 3.60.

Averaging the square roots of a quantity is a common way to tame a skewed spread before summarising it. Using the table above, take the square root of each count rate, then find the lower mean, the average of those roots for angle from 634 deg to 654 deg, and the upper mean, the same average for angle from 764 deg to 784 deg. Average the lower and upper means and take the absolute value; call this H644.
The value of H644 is 1.33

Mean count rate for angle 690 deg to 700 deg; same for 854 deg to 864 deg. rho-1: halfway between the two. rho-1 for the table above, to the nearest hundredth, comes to 1.67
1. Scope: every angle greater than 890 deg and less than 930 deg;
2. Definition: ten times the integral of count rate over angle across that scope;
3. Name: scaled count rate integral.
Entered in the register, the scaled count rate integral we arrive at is 674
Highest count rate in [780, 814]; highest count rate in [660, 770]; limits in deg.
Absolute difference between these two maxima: 0.044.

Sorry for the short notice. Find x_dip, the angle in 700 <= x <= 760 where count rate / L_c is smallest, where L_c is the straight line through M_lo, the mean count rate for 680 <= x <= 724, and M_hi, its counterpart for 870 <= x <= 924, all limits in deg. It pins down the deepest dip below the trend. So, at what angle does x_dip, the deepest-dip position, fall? 702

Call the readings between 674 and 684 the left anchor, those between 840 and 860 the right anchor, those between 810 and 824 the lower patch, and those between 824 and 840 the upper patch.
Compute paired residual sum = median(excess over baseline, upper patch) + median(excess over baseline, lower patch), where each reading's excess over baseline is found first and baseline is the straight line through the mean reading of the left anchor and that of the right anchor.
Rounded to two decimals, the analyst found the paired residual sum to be 0.02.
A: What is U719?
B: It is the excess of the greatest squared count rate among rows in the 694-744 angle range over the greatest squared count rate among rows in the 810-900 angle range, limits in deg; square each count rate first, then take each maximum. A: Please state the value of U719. 0.056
